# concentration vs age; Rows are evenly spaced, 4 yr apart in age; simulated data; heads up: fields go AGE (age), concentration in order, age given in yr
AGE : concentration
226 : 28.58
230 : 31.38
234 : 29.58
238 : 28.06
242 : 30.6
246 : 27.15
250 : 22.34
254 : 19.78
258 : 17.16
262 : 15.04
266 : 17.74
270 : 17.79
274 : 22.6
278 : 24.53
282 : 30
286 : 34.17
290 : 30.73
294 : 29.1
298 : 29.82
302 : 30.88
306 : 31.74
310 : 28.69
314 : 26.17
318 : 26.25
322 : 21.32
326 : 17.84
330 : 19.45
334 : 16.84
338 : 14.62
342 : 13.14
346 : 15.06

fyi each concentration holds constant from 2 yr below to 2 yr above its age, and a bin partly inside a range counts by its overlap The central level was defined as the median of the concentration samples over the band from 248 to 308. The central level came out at 24.5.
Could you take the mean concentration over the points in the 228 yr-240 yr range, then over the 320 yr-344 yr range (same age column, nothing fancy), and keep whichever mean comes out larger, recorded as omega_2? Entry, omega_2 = 29.7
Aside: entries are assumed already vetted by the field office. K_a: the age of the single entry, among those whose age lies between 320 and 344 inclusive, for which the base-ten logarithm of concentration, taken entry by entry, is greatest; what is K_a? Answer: 322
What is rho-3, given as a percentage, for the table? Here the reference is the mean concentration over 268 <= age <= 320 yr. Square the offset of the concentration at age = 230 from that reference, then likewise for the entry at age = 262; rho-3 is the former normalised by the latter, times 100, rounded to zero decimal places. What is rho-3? 7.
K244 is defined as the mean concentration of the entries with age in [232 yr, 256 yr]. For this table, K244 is 26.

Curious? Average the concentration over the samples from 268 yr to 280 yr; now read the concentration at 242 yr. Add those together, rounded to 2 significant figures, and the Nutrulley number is 52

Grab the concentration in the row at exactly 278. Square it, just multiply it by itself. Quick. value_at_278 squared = 602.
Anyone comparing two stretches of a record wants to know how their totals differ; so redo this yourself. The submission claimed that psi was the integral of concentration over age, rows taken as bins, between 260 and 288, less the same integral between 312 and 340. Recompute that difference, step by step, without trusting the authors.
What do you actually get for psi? 78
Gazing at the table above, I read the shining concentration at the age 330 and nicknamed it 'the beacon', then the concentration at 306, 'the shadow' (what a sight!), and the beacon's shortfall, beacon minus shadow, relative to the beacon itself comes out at -0.63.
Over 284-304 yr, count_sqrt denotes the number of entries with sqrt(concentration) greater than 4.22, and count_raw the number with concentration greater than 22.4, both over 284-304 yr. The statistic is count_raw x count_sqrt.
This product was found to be 25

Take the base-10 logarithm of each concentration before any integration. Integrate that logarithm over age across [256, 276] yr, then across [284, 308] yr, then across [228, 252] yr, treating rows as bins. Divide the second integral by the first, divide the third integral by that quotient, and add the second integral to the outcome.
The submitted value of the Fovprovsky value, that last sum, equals 60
